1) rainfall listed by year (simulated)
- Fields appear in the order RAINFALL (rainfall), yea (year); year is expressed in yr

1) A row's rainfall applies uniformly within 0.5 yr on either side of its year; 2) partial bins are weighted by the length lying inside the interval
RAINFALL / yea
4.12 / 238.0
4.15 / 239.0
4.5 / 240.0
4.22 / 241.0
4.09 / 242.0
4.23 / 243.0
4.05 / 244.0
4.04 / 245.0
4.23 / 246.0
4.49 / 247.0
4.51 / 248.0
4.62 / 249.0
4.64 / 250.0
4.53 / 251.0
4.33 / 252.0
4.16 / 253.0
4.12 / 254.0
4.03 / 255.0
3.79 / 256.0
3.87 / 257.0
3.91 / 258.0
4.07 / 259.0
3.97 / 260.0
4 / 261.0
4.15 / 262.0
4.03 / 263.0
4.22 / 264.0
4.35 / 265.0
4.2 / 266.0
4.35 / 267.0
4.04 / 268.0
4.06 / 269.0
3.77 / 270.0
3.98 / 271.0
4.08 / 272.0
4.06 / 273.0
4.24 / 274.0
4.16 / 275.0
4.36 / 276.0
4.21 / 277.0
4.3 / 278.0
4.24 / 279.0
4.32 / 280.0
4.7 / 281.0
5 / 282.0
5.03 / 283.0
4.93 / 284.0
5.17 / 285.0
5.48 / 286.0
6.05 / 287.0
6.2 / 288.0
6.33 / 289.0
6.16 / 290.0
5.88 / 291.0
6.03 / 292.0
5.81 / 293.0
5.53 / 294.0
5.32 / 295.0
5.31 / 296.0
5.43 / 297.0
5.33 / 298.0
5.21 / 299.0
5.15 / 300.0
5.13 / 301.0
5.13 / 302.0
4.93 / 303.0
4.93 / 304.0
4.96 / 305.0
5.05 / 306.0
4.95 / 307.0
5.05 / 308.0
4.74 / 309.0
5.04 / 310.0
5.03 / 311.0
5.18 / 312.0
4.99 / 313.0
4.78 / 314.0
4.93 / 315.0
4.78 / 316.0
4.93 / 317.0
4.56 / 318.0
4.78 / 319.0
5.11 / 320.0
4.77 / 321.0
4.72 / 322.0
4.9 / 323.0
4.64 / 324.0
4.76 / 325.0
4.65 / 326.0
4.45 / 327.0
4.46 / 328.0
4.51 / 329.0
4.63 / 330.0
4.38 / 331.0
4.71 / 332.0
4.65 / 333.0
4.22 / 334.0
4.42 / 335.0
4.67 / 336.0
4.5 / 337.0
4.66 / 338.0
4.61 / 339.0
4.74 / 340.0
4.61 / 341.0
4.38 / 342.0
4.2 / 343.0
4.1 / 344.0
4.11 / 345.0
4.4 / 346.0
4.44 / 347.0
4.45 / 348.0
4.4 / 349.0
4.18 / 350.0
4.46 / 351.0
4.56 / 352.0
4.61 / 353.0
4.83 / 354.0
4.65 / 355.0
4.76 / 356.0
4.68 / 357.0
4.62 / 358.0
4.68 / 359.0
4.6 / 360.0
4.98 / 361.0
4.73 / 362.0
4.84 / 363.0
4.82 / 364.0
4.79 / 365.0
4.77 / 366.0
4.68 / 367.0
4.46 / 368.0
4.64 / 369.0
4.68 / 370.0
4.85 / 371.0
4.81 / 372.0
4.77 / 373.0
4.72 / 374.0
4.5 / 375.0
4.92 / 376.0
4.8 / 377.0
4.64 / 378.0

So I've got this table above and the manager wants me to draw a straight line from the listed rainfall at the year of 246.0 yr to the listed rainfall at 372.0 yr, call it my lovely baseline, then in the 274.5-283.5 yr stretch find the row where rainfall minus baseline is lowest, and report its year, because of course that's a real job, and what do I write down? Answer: 275.0 yr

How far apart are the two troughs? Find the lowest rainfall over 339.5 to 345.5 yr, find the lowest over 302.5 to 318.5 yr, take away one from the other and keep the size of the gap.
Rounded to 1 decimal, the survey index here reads 0.5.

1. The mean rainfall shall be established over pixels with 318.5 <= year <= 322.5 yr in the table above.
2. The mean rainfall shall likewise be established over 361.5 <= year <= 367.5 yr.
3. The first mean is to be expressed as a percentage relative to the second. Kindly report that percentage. 102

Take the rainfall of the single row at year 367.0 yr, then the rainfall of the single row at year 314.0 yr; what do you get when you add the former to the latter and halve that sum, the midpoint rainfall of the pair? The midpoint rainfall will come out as 4.7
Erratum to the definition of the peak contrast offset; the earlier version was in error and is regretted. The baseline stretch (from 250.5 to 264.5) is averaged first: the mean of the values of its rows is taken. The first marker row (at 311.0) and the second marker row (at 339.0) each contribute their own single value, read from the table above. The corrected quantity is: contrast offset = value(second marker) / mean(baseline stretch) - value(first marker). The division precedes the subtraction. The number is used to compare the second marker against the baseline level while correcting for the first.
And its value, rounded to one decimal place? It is -3.9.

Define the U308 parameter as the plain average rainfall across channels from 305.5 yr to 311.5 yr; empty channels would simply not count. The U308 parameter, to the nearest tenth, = 5.0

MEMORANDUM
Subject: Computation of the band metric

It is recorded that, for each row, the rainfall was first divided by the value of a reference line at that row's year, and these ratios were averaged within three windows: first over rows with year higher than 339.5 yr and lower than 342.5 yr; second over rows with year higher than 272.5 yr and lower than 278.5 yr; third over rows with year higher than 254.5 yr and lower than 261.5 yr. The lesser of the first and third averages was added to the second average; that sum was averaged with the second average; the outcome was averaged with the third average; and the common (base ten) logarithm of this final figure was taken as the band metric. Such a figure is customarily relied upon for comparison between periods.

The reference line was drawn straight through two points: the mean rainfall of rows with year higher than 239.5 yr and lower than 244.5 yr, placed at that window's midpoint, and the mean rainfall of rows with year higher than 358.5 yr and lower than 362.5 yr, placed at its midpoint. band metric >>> 0.070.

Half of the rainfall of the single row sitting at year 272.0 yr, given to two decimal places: 2.04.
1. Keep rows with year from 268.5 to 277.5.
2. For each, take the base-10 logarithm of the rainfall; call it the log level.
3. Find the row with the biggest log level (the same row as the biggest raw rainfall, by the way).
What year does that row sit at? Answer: 276.0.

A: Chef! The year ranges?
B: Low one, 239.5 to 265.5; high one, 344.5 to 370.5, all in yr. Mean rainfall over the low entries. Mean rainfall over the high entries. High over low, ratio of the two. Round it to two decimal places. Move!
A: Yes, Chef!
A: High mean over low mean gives 1.10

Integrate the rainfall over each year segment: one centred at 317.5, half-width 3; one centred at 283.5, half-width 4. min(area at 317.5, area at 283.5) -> 29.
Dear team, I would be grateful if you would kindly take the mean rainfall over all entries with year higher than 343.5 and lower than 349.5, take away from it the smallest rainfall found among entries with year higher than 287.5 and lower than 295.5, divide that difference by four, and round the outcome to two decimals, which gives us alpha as -0.25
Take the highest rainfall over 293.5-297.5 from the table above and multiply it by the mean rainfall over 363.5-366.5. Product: 27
